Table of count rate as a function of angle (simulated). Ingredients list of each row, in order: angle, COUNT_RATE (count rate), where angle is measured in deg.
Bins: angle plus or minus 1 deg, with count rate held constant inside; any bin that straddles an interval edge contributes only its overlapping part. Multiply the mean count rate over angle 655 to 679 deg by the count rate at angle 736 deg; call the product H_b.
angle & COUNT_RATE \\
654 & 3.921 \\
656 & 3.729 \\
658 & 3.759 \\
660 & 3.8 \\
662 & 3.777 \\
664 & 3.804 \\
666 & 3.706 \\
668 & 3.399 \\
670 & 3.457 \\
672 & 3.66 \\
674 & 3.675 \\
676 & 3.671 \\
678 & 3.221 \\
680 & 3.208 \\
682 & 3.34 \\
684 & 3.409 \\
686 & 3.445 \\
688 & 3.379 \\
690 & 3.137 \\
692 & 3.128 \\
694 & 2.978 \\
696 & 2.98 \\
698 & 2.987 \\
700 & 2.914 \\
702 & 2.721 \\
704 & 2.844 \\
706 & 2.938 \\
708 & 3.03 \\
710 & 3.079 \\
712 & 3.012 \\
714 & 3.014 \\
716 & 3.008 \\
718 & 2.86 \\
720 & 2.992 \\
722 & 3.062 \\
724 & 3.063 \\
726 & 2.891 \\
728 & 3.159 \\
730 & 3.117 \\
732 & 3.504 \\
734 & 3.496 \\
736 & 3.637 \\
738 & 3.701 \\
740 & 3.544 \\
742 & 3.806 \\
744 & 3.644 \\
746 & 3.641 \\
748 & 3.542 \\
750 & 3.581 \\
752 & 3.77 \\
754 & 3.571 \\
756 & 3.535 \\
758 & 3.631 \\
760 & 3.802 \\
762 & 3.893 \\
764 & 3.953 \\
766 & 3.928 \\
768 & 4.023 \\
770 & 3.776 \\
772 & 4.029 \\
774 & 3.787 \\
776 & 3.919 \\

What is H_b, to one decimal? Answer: 13.2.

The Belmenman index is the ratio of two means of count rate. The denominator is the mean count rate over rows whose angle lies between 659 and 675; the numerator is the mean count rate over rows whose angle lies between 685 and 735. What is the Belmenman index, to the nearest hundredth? 0.84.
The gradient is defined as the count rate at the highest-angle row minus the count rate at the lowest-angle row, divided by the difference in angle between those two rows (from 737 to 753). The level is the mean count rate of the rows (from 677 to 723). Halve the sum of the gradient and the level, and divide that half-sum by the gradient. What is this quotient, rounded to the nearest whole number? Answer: 312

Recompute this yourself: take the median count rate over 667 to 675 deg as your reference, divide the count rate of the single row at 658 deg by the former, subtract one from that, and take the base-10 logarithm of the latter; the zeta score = -1.25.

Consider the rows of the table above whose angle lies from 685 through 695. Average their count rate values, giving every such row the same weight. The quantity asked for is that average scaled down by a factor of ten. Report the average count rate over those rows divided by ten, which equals 0.32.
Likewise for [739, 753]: 0.36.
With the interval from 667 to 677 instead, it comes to 0.36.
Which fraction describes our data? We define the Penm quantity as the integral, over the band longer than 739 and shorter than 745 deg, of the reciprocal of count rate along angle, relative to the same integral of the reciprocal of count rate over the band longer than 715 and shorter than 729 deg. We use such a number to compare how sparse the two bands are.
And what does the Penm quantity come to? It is 0.35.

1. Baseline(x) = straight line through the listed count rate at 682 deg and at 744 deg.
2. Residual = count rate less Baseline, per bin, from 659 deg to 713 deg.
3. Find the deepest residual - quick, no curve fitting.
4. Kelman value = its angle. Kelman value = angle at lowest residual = 702 deg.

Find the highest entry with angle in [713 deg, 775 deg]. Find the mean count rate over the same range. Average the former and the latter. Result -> 3.77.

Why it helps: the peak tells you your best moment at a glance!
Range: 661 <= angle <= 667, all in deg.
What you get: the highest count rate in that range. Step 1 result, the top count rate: 3.804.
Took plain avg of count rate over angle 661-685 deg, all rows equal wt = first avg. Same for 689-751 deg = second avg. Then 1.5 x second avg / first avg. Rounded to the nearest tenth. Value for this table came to 1.4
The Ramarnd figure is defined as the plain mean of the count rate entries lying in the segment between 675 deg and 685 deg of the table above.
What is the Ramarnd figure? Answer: 3.4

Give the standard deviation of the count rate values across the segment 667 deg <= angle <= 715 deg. 0.27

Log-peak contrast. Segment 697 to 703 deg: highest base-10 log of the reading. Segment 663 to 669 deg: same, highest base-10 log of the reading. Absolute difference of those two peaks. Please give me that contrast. 0.11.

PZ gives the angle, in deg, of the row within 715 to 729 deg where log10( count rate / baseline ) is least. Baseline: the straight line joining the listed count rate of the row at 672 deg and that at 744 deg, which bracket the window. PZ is 718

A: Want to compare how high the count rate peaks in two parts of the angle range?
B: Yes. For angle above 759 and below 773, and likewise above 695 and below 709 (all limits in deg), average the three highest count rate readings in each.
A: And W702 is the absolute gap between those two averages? 1.0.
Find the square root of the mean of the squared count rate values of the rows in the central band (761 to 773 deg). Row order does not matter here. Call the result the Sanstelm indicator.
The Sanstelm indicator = 3.93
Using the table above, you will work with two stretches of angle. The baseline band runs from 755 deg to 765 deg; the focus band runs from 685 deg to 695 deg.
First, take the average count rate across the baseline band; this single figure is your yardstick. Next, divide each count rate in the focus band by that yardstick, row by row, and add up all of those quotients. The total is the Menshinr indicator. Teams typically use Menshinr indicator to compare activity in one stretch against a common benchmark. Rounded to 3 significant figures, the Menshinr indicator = 4.27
